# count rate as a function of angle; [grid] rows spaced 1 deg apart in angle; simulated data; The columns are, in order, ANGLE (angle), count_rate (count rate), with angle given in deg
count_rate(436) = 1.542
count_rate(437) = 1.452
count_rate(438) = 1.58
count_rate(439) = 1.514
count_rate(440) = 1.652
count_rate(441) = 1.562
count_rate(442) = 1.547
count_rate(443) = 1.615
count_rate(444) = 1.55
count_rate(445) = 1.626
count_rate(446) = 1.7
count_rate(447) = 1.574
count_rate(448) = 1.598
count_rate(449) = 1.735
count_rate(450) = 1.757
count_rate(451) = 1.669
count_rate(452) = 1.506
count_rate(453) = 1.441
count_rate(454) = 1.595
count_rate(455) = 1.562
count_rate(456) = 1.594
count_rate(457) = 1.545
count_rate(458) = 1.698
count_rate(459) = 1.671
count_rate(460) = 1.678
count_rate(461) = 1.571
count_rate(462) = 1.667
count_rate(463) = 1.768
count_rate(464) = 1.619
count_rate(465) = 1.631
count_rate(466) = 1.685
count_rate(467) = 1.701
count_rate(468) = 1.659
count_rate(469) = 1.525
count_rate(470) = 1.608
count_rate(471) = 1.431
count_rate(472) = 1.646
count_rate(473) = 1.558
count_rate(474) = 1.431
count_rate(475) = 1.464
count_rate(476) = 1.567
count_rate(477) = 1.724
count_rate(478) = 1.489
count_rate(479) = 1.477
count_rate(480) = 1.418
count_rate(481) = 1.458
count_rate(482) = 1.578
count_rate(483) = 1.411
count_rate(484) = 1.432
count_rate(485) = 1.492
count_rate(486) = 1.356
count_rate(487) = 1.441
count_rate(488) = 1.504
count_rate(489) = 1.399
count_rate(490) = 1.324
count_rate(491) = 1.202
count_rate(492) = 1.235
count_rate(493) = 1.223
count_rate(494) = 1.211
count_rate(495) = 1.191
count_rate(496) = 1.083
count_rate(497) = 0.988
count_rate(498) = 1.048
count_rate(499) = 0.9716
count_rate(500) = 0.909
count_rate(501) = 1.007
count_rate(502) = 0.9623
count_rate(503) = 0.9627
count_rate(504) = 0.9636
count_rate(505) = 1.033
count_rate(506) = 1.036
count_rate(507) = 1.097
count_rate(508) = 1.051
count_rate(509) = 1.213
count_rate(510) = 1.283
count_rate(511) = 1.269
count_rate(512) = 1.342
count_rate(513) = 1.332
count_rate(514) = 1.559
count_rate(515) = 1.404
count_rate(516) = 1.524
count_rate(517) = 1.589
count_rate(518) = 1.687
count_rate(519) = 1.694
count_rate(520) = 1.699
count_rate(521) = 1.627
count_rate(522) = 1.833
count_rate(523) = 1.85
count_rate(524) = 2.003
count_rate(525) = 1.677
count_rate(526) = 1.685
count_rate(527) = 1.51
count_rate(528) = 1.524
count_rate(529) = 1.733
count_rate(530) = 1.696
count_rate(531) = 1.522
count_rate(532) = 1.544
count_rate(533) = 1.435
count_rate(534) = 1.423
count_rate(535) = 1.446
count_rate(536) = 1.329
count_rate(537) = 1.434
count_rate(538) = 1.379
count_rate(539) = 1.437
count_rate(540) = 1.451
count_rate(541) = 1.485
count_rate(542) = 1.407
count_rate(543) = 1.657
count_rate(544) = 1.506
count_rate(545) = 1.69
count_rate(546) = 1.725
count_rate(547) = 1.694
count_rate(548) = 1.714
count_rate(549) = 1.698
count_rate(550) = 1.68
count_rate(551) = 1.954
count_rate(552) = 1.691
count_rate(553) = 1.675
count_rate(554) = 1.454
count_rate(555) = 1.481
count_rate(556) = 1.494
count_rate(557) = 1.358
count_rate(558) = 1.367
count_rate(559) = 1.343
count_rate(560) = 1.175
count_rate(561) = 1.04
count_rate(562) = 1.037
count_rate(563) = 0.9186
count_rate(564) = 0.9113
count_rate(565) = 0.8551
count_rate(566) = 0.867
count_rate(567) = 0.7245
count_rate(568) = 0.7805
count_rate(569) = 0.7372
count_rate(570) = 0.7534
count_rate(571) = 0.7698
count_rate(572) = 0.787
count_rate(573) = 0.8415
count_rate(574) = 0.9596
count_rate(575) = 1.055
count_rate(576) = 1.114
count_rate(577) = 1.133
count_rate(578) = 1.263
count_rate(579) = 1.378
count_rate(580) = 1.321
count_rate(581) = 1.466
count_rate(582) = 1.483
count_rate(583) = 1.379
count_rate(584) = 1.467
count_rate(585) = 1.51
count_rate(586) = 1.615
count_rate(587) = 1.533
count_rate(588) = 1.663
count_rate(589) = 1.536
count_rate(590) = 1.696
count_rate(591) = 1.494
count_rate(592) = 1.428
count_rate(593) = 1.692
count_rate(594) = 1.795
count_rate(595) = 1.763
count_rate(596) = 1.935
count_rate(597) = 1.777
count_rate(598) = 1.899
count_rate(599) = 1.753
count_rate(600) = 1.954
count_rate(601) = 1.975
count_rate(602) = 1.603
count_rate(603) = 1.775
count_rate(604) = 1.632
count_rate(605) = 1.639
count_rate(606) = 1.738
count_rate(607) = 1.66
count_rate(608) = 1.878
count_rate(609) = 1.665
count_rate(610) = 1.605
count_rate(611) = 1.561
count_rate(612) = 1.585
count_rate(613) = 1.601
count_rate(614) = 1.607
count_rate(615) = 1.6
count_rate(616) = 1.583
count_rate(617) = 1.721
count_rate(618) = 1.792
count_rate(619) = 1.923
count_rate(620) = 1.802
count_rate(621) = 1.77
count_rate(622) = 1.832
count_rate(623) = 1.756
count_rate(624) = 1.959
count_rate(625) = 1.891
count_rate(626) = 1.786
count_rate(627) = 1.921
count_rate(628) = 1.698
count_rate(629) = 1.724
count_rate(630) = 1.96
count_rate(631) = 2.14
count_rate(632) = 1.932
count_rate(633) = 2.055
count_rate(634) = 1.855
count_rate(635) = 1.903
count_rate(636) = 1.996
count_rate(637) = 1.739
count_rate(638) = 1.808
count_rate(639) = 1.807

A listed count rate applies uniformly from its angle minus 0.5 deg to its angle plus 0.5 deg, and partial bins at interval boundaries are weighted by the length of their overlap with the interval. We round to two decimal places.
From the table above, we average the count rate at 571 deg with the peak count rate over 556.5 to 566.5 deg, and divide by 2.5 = 0.43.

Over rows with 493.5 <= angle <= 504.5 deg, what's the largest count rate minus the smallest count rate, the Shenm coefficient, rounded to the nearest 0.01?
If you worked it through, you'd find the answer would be 0.30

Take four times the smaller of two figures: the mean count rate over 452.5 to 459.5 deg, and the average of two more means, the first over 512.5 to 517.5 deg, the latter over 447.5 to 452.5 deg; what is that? 6.3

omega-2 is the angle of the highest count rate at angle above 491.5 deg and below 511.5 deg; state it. 510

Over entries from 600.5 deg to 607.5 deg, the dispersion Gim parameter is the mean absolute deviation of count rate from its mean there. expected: 0.096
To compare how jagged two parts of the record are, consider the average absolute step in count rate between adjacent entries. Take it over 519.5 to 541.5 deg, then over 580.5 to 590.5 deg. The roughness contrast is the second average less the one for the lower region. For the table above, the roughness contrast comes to 0.00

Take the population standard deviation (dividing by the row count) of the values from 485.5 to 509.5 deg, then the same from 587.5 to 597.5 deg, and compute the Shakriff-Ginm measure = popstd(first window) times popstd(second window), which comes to 0.024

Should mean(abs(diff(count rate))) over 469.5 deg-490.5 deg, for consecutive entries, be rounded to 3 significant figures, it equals 0.104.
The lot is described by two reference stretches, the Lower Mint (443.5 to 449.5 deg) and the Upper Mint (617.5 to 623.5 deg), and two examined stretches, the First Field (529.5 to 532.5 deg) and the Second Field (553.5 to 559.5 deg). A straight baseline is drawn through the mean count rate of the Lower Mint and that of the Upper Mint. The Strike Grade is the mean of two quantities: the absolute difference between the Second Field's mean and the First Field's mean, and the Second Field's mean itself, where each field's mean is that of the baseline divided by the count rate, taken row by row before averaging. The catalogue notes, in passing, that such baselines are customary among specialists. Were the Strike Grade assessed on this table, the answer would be 0.69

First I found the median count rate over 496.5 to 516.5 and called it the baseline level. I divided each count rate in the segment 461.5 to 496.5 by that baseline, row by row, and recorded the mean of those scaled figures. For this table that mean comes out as 1.4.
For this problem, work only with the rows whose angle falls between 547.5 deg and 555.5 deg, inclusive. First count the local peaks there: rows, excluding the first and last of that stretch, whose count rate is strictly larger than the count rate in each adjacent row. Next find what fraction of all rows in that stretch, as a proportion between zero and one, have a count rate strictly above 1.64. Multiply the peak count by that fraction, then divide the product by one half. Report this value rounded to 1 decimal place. 1.5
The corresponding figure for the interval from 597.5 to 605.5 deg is 2.5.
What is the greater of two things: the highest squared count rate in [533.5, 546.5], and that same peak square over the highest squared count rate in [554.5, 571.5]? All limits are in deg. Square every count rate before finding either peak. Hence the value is 2.98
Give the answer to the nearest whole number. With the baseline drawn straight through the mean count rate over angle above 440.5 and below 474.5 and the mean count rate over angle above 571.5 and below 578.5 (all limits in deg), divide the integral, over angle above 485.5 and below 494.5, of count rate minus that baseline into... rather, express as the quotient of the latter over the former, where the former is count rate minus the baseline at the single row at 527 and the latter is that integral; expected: -5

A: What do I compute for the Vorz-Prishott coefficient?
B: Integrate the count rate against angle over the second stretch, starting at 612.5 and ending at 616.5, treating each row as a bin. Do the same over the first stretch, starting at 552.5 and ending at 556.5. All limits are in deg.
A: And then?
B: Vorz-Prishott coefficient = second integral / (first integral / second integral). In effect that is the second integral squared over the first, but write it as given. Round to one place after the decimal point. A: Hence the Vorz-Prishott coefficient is 6.7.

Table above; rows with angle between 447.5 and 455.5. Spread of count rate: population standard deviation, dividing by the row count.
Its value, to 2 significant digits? 0.10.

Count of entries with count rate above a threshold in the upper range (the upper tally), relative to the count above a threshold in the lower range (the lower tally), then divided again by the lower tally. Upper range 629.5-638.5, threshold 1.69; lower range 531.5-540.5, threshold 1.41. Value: 0.18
